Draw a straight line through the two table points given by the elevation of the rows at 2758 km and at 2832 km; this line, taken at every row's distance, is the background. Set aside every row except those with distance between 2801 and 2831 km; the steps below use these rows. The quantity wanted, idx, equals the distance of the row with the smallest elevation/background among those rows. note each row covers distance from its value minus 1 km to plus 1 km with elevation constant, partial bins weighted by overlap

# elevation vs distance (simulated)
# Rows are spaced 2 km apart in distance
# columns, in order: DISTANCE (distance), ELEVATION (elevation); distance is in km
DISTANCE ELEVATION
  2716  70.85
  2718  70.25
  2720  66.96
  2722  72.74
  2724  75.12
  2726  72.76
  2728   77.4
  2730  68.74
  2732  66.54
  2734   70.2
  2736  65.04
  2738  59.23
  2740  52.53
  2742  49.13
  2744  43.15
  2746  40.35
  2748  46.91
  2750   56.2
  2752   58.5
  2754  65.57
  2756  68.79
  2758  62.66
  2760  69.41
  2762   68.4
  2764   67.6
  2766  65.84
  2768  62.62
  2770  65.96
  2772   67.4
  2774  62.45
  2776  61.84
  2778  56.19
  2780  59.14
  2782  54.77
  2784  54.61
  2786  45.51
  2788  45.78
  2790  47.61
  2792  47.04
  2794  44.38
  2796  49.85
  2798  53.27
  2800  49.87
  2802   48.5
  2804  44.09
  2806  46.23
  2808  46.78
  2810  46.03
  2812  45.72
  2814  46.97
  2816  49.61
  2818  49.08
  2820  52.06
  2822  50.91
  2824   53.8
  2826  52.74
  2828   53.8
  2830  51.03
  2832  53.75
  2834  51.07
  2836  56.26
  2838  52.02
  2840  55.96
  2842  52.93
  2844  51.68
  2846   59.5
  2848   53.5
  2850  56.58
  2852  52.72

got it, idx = 2804 km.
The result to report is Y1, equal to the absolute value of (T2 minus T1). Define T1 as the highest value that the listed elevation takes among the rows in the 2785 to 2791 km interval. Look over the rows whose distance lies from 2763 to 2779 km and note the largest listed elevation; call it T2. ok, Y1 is 20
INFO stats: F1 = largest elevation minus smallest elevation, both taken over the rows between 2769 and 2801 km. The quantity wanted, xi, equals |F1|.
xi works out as 23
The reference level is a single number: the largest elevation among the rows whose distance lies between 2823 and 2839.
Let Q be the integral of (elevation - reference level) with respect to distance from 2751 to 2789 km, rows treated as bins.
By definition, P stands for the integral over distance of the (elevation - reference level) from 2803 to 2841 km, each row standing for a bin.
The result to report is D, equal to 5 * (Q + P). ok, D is -169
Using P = -222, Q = 188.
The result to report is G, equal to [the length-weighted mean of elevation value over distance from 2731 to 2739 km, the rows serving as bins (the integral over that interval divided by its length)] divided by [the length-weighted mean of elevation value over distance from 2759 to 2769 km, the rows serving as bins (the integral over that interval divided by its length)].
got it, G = 0.98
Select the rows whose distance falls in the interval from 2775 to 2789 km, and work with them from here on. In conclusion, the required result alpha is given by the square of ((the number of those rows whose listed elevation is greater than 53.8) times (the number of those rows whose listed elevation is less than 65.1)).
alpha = 1225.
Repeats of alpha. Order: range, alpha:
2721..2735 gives 0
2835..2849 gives 441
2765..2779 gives 784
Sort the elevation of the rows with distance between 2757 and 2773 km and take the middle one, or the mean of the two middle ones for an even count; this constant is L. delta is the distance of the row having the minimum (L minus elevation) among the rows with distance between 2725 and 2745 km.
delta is 2728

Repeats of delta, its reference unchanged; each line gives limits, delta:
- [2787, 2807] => 2798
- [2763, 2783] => 2764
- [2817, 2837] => 2836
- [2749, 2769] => 2760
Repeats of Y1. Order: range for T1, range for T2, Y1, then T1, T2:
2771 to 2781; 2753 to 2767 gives 2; 67.4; 69.41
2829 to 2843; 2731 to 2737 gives 14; 56.26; 70.2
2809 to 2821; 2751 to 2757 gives 17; 52.06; 68.79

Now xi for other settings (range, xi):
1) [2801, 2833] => 10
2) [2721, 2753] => 37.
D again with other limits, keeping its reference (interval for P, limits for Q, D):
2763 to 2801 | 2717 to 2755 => 1012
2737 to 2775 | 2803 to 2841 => -473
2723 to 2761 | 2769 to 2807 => 348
